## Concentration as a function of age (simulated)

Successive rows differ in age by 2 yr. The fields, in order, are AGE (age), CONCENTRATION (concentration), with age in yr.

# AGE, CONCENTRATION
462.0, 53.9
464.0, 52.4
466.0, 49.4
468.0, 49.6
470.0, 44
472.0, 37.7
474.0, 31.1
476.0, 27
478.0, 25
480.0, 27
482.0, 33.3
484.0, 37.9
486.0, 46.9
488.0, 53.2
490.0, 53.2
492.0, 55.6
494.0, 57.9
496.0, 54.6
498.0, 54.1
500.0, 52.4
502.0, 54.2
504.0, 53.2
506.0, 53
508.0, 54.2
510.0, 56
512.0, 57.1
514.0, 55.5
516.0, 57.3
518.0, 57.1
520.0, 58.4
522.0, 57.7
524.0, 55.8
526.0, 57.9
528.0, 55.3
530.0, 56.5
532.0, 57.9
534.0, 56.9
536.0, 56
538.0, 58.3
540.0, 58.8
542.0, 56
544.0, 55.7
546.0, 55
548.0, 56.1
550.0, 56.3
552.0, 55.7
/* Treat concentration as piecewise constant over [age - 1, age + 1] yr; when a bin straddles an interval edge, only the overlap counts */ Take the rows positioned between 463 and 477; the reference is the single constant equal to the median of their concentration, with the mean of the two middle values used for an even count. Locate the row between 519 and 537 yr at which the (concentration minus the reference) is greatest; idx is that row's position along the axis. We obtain 520.0 yr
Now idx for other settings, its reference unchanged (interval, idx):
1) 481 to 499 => 494.0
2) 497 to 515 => 512.0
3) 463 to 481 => 464.0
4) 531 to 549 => 540.0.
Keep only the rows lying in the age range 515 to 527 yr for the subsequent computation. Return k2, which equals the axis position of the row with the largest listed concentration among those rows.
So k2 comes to 520.0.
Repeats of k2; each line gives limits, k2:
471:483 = 472.0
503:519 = 516.0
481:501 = 494.0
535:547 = 540.0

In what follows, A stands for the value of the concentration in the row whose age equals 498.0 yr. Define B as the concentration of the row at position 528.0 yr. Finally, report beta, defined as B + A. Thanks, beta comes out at 109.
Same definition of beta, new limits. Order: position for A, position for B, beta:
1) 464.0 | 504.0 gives 106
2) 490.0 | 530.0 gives 110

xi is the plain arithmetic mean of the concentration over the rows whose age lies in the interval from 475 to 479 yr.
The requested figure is 26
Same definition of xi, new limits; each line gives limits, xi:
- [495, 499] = 54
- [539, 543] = 57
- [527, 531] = 56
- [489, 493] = 54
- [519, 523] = 58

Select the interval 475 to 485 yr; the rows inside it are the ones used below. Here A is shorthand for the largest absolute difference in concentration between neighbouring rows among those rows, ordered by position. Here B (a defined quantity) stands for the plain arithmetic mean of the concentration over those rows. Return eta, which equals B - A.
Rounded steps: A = 6.3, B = 30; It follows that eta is 24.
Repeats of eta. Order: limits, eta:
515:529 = 54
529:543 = 54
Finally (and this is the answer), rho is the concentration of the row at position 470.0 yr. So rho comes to 44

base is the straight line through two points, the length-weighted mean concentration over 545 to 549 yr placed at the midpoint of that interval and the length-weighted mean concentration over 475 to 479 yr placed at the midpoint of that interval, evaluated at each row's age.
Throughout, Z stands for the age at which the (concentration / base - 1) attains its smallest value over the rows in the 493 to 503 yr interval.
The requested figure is 500.0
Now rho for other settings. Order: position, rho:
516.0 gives 57.3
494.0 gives 57.9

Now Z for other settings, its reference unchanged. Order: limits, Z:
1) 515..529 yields 528.0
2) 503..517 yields 514.0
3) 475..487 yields 478.0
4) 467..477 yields 476.0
